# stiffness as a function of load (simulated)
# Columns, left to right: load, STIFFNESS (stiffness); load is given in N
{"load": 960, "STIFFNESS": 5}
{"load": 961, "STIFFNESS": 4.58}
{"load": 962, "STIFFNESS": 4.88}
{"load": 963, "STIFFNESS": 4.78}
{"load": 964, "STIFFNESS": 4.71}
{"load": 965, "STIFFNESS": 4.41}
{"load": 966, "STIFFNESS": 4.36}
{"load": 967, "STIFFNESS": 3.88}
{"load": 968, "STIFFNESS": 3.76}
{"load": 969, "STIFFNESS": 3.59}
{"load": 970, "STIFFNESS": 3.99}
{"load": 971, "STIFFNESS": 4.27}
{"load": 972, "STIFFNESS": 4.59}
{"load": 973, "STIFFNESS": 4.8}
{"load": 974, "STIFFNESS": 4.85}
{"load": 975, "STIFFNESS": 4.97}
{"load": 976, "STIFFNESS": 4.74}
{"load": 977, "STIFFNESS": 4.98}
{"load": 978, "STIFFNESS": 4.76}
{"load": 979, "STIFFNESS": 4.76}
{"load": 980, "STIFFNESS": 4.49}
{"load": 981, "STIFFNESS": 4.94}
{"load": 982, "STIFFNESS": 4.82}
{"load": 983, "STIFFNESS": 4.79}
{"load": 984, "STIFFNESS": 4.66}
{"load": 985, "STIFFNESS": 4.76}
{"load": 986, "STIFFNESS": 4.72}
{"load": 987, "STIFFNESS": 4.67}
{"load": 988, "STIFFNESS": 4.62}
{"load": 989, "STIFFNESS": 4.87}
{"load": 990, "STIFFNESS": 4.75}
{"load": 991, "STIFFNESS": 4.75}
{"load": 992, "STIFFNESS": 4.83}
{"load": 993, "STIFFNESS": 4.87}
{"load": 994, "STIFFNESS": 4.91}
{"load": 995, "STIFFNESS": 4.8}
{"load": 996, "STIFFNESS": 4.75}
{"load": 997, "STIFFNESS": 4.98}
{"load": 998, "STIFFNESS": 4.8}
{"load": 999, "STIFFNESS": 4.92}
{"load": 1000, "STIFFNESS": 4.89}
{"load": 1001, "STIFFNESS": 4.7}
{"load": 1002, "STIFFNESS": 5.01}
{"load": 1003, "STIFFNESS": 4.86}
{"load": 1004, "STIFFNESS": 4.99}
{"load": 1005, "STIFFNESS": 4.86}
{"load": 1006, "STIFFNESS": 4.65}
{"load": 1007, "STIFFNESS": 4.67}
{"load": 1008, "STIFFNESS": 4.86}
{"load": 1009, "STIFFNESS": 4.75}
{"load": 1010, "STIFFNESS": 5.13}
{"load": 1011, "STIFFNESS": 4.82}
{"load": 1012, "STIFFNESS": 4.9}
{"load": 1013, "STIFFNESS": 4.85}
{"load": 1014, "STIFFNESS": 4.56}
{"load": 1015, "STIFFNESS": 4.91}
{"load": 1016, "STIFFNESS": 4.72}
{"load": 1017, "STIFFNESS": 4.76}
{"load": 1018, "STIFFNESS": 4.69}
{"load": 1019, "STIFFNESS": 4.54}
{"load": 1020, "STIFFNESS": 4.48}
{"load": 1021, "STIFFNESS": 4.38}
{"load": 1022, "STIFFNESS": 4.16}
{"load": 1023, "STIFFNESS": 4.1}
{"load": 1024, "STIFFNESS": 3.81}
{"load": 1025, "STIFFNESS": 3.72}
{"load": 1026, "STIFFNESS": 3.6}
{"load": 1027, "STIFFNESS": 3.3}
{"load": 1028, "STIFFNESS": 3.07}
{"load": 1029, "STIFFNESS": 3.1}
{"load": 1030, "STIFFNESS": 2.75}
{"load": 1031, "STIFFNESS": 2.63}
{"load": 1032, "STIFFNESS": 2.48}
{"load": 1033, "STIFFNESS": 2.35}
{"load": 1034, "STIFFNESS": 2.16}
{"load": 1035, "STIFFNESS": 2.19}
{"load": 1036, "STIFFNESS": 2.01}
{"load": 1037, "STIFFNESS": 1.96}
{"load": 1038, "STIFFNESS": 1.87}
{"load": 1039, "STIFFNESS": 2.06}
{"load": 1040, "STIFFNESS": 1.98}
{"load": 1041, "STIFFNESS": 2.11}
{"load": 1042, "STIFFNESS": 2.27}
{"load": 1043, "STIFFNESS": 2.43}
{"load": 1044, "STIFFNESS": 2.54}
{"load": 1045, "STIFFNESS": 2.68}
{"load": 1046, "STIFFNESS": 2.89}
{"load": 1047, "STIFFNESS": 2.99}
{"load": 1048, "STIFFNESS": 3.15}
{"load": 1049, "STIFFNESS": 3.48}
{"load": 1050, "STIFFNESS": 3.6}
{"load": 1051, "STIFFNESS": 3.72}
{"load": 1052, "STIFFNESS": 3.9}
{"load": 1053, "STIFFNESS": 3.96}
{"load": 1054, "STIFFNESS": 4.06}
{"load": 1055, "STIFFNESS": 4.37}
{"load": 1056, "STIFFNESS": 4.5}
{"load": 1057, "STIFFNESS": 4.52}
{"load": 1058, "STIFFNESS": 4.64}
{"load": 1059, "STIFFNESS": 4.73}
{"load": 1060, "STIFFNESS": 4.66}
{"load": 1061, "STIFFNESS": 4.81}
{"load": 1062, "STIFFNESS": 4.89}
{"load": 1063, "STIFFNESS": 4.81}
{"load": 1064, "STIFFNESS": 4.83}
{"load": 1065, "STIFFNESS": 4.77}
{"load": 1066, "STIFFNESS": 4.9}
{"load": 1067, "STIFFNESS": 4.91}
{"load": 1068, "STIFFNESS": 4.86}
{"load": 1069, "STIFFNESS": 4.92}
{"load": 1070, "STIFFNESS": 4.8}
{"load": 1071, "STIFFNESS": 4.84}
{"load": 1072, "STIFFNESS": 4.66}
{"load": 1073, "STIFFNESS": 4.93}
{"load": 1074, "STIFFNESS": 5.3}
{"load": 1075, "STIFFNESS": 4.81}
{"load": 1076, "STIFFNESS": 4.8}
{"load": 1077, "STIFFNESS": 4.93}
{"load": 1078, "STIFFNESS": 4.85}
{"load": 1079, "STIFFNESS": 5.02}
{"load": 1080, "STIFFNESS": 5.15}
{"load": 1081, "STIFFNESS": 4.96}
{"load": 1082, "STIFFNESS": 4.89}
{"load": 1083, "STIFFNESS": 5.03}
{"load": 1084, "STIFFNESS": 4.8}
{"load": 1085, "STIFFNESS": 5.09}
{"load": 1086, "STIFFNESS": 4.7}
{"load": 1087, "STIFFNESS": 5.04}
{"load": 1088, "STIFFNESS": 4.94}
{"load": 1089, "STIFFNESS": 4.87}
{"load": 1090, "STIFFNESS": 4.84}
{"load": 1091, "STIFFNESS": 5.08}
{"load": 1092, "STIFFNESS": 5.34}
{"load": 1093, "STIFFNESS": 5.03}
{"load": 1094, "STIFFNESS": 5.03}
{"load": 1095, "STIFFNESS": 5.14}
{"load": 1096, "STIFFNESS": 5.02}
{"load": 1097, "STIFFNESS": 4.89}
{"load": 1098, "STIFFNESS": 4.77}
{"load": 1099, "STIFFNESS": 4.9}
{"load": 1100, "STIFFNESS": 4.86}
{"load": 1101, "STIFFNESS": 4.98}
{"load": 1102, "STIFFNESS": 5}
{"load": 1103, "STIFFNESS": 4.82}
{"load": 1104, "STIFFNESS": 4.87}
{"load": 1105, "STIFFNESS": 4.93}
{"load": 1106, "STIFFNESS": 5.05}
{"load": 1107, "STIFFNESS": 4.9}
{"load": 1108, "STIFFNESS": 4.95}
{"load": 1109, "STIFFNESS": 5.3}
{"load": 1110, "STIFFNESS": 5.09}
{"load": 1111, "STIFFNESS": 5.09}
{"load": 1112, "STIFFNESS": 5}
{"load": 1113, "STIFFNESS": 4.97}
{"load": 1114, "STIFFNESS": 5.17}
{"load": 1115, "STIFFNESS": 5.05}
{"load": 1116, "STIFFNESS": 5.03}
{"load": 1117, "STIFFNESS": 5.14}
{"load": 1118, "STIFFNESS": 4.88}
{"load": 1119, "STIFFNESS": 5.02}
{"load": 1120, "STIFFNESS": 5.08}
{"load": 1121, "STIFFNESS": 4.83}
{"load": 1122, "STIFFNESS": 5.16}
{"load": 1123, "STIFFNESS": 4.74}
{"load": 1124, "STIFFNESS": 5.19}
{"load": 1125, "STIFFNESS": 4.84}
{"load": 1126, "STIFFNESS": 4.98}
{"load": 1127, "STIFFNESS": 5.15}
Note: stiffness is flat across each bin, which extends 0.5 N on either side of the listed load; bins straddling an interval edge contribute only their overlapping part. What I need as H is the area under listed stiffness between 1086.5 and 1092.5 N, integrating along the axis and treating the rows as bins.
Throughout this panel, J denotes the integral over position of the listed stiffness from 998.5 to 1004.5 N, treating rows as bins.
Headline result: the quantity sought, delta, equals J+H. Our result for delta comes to 59.5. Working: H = 30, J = 29.4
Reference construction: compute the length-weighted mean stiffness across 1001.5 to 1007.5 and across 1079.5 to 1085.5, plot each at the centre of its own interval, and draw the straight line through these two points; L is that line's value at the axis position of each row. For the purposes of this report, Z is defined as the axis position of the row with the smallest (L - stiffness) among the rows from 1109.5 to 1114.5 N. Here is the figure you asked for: 1114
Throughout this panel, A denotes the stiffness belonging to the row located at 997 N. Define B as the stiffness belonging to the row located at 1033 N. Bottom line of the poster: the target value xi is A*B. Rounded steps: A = 4.98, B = 2.35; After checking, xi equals 11.7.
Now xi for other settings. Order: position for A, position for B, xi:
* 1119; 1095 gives 25.8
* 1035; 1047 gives 6.5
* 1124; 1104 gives 25.3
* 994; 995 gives 23.6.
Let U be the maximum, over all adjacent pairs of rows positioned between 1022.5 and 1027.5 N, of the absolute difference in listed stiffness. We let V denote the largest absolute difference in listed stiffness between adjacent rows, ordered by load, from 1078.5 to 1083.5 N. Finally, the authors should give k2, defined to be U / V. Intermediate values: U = 0.300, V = 0.19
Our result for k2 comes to 1.58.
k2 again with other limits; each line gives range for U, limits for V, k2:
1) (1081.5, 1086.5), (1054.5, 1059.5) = 3.00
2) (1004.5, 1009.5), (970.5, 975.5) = 0.66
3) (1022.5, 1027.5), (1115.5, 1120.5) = 1.15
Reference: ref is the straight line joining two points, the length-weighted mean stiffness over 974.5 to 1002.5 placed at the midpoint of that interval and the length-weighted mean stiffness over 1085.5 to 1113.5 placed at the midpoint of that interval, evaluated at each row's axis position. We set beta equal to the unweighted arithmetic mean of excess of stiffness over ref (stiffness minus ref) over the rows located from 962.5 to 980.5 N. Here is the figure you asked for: -0.29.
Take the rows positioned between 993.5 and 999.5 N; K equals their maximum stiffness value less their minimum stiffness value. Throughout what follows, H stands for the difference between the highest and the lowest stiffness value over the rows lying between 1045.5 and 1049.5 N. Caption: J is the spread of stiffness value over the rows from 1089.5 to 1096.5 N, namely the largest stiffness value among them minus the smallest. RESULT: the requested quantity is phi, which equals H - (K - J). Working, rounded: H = 0.59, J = 0.5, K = 0.23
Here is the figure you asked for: 0.9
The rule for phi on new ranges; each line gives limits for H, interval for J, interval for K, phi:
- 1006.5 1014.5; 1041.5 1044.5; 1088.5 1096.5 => 0.3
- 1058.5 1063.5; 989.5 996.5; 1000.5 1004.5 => 0.1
